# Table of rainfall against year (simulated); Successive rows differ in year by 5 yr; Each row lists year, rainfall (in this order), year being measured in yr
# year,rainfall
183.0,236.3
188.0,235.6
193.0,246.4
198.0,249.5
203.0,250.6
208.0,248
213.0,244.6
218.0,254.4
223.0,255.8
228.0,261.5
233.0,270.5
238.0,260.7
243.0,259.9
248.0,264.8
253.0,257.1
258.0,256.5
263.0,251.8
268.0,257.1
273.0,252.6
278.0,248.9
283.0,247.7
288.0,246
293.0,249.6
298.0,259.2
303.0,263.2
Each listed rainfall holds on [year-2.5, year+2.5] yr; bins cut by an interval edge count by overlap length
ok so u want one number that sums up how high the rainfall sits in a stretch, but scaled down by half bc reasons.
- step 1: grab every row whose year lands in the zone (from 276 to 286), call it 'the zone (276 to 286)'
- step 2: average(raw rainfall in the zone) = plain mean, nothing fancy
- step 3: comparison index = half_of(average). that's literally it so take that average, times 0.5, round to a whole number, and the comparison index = 124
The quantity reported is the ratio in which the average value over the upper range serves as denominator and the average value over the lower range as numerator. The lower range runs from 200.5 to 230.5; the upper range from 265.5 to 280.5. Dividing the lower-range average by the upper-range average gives 1.00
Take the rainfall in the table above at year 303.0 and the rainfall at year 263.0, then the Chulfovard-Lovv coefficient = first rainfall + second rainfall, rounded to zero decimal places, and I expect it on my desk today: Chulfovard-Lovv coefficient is 515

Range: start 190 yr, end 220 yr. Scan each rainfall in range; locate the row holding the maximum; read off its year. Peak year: 218.0 yr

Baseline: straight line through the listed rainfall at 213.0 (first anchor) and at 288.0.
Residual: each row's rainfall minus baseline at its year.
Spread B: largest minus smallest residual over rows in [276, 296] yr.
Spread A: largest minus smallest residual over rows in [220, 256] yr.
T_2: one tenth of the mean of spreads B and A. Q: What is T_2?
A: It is 0.90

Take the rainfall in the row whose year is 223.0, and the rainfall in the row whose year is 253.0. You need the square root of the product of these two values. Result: 256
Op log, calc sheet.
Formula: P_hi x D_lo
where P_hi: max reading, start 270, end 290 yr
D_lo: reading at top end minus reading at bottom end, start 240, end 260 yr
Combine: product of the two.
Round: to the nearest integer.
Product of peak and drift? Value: -859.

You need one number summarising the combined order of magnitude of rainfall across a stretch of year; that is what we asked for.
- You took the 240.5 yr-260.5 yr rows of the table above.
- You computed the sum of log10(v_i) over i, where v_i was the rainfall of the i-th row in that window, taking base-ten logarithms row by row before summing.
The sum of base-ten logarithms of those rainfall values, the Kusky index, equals 10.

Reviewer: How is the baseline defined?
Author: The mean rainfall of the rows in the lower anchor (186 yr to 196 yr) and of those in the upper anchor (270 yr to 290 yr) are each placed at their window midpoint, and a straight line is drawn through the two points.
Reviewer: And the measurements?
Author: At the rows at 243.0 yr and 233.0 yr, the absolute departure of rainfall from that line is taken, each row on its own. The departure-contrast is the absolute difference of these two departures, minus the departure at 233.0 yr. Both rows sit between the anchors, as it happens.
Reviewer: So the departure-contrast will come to -14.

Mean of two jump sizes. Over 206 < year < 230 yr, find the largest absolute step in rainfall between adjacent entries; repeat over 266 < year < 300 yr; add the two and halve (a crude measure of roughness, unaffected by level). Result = 9.7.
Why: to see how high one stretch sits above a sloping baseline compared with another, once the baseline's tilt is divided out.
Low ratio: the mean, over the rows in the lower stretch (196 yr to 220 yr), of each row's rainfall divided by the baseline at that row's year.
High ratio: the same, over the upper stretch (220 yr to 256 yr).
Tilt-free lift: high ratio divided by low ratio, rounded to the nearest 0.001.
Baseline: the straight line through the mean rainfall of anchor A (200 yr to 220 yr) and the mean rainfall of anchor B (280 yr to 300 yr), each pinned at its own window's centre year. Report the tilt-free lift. 1.046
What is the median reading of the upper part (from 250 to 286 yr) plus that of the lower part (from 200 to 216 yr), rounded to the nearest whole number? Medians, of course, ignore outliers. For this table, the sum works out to 501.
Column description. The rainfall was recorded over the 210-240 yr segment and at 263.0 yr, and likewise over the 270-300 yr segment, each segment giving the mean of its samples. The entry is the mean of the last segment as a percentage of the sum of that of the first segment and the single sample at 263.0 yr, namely 49.2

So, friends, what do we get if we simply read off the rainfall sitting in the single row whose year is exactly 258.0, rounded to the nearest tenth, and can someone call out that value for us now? 256.5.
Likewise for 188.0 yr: 235.6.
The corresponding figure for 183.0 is 236.3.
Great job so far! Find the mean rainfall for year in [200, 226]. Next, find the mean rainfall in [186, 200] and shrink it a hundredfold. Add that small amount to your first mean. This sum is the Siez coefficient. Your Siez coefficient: 253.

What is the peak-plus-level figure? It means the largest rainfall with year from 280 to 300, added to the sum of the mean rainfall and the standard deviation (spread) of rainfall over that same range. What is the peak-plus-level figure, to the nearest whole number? 515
